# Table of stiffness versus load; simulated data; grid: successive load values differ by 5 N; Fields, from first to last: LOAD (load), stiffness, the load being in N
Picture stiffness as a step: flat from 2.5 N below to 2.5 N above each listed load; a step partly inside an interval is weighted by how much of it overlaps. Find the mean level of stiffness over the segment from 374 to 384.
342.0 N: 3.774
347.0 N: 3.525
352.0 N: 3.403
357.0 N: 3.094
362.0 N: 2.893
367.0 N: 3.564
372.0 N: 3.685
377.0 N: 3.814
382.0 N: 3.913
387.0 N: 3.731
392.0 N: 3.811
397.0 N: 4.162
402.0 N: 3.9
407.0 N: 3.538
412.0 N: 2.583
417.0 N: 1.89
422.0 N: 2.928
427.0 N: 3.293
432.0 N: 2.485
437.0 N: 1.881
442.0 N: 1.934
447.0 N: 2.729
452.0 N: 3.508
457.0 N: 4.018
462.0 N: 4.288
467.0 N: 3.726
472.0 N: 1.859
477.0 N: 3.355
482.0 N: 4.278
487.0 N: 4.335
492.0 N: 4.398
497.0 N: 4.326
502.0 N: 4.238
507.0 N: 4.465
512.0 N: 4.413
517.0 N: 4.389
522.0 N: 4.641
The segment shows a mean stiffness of 3.9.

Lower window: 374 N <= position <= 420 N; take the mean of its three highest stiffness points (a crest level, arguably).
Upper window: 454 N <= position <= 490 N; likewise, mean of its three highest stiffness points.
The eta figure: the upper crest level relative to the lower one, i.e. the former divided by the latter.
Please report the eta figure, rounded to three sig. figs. 1.08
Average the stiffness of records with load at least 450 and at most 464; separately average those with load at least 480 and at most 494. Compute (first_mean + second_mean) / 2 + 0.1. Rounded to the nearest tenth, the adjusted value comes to 4.2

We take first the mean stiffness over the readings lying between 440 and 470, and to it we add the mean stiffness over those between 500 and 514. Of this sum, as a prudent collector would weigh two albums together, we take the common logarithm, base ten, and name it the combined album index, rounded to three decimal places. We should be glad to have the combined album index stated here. 0.889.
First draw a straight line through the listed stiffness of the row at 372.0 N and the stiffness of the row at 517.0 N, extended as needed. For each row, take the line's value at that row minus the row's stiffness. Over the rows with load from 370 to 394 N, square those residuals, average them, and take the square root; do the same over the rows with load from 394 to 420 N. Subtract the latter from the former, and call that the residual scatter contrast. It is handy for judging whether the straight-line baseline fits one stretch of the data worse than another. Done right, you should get -1.0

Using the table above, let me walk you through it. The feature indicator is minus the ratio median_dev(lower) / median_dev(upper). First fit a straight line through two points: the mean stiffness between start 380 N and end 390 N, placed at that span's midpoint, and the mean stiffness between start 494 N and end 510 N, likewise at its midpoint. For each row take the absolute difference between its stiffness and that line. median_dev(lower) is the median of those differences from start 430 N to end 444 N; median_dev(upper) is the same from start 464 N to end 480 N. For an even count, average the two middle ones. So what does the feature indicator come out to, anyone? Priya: -2.4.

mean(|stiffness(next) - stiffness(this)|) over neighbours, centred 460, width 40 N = 0.9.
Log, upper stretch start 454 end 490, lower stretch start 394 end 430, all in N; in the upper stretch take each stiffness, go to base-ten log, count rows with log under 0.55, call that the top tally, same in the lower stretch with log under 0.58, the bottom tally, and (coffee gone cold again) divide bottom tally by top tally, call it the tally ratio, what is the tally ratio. 2.5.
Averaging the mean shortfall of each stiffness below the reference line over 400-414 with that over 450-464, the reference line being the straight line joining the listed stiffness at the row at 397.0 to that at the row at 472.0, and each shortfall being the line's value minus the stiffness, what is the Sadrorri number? -0.6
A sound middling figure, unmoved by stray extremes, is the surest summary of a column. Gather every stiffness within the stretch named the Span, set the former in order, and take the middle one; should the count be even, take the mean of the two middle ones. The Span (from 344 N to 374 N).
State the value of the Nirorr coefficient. 3.5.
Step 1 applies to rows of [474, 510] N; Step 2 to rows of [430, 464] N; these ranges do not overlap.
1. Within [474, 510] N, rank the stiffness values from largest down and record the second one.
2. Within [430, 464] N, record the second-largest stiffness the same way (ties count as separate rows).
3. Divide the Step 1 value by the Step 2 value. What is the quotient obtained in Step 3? 1.09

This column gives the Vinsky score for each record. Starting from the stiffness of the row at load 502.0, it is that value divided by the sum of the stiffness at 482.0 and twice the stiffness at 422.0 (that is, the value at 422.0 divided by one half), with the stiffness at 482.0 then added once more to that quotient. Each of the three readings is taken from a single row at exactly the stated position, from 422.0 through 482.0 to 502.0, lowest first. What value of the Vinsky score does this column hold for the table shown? 4.7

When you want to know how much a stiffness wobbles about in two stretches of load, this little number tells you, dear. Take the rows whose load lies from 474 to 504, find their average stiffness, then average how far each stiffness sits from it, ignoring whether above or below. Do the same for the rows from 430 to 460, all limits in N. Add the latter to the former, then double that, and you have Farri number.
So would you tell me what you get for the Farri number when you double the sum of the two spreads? 1.9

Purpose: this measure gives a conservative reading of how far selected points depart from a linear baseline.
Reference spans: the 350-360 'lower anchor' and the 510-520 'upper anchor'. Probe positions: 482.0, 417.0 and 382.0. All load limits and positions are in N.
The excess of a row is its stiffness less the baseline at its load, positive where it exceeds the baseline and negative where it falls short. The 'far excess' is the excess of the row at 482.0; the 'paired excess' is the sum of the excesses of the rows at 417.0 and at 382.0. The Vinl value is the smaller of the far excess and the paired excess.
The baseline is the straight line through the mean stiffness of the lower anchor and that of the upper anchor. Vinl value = -1.3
